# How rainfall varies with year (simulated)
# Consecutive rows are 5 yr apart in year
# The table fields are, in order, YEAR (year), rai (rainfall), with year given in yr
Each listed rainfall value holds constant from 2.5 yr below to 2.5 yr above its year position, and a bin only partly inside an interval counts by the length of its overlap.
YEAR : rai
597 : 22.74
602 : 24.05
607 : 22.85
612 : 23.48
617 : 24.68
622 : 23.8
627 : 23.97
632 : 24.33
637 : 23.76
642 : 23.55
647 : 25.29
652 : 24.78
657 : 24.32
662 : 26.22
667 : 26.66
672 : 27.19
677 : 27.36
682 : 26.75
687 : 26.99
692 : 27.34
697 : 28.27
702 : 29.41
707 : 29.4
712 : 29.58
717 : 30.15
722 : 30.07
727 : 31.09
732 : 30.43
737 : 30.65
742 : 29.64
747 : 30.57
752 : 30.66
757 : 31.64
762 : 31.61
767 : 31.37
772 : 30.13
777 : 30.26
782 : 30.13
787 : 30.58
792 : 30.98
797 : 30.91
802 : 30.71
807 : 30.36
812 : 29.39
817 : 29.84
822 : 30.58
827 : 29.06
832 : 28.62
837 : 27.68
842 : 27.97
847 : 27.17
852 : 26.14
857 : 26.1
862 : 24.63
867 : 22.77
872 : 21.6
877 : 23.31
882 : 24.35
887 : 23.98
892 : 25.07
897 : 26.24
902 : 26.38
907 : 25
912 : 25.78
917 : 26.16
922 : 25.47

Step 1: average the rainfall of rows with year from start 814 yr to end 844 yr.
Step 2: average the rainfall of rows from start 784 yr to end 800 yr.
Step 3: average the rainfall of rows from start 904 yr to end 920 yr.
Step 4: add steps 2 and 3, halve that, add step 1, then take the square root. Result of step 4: 7.56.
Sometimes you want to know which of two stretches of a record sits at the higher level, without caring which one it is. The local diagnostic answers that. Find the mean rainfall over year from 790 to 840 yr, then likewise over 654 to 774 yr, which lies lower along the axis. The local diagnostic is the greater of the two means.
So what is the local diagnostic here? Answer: 29.8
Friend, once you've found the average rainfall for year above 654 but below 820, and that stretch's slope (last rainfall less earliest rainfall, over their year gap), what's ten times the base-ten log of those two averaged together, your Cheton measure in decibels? 11.68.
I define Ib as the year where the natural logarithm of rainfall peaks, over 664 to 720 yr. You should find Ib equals 717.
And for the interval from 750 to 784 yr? 757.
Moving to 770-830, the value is 792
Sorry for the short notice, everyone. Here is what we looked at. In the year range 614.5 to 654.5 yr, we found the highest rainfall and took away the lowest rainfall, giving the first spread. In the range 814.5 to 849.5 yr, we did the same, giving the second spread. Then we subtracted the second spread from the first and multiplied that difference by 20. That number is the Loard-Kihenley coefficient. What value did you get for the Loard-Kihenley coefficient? -33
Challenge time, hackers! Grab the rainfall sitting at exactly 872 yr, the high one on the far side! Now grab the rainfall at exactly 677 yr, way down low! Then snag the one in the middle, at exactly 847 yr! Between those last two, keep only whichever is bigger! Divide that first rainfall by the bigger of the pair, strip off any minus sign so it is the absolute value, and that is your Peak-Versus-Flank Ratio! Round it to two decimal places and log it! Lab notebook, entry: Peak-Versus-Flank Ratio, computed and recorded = 0.79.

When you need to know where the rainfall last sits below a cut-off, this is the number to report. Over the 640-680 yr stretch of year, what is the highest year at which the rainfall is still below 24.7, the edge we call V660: 657 yr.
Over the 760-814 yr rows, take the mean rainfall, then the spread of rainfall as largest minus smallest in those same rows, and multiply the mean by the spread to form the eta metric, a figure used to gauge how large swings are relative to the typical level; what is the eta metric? 68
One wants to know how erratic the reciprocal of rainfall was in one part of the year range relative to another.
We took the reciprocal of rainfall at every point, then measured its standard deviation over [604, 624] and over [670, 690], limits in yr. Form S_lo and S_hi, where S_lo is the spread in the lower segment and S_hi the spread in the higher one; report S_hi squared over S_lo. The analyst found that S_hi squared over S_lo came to 0.0001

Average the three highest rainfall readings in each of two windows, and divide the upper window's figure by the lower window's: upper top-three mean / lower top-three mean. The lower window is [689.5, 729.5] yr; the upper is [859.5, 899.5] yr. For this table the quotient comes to 0.83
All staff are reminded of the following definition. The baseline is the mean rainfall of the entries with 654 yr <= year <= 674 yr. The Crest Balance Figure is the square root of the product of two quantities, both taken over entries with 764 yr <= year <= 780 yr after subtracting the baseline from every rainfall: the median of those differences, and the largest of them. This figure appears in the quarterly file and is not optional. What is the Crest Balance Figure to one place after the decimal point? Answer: 4.7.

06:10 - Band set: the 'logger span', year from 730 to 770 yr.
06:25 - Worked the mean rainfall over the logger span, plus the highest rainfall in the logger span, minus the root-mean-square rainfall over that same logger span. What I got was 31.6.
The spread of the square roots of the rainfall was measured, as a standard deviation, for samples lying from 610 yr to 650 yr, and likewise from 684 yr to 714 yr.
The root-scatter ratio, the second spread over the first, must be 1.7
